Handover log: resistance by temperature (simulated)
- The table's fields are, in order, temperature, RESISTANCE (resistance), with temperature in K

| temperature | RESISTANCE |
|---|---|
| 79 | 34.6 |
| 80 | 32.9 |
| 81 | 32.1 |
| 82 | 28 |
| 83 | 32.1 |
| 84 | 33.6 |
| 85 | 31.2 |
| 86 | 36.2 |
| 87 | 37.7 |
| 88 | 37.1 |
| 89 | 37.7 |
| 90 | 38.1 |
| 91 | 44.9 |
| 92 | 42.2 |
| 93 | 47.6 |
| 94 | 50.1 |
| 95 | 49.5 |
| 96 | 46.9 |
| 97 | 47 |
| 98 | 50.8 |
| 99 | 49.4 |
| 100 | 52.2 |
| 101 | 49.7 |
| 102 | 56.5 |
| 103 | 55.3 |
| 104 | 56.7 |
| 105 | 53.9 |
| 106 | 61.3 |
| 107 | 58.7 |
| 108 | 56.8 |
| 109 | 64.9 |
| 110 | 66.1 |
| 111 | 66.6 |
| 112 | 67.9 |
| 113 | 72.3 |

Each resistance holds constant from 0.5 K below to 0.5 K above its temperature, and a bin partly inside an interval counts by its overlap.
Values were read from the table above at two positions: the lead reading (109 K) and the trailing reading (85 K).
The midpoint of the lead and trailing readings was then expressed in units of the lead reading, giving 0.74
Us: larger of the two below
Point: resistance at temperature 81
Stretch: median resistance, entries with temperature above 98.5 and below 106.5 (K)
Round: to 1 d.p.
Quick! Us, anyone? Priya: 54.6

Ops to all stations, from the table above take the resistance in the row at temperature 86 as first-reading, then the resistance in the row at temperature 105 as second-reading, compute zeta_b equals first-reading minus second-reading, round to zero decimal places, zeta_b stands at -18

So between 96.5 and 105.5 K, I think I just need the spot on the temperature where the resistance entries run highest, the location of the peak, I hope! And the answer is 104 K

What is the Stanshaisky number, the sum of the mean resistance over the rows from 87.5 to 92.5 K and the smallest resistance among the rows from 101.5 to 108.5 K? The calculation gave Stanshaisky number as 94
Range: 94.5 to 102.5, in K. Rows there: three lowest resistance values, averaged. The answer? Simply 48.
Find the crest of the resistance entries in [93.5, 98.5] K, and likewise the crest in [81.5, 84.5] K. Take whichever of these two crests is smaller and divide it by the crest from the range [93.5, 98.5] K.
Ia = 0.66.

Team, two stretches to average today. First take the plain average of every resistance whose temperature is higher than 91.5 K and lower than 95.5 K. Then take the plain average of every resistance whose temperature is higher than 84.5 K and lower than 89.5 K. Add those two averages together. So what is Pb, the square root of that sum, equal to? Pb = 9.1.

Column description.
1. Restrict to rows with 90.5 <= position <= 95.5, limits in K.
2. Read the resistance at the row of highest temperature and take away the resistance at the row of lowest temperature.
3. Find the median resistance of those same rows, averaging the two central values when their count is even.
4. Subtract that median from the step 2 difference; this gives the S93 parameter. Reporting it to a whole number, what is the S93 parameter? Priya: -43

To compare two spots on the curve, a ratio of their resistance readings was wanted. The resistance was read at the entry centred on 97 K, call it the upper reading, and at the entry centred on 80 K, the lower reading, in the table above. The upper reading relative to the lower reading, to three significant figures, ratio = 1.43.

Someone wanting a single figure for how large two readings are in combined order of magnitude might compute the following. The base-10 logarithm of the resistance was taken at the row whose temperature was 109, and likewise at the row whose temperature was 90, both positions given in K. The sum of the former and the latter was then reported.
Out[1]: 3.39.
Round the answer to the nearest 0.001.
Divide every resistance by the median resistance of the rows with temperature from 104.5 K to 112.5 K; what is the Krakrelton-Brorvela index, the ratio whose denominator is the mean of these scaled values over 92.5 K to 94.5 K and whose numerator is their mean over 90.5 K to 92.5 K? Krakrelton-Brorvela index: 0.892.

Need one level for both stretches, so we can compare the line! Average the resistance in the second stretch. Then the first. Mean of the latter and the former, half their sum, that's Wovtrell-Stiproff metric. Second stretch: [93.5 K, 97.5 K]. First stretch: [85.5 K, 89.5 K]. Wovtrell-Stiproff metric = 43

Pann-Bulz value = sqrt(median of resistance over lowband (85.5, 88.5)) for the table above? 6.1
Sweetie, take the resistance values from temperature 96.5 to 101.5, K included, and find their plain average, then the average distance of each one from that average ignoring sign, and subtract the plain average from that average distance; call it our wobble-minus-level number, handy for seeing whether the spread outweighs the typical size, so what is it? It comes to -48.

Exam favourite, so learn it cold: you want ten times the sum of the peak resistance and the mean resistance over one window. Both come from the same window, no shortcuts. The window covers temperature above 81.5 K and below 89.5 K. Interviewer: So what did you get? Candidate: 719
